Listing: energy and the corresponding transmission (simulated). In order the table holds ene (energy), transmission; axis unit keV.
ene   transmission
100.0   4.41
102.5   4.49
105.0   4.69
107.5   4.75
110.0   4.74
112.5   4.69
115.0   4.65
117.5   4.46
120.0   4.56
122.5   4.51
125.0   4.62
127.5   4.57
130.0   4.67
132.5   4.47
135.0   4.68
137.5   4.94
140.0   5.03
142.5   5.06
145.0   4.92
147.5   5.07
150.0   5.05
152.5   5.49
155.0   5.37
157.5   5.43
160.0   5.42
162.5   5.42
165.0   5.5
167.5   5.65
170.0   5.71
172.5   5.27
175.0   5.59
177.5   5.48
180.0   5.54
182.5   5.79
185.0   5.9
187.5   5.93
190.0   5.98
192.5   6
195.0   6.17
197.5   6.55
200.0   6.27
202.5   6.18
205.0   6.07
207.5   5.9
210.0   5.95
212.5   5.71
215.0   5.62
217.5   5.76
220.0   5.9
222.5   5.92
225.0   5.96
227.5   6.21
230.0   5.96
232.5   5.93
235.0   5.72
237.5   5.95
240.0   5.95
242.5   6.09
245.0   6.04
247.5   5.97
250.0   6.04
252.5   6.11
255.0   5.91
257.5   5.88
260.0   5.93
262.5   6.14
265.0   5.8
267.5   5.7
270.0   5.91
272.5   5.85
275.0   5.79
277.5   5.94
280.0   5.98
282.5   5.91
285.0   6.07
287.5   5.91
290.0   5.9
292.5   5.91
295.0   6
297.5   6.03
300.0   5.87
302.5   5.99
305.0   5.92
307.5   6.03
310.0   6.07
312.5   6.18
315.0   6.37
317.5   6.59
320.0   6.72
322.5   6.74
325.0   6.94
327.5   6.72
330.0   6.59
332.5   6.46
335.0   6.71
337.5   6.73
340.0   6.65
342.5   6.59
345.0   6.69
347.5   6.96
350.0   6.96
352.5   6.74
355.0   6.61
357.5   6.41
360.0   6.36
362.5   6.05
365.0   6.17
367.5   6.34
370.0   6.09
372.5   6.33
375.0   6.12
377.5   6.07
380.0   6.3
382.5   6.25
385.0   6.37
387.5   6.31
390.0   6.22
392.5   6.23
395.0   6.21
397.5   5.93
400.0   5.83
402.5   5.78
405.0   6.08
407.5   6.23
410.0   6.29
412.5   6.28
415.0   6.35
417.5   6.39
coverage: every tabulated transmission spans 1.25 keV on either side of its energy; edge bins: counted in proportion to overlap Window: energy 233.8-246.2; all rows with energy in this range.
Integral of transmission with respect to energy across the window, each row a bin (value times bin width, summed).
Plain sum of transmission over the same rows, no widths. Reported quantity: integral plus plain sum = 104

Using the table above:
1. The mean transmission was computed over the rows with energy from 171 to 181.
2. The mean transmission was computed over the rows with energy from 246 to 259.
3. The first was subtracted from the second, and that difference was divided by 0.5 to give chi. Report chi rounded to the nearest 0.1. 1.0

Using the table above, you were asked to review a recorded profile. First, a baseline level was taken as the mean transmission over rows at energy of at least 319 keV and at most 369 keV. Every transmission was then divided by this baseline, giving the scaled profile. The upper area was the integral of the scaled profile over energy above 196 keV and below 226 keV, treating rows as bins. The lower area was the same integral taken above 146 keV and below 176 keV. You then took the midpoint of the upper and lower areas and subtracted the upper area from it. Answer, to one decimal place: -1.3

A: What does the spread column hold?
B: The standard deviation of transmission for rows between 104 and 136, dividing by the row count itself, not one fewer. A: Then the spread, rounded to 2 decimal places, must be 0.09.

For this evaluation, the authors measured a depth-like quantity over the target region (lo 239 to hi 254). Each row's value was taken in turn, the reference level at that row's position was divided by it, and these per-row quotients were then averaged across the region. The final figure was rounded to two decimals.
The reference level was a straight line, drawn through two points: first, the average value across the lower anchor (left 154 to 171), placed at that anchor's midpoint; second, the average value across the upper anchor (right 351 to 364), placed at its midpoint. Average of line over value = 0.98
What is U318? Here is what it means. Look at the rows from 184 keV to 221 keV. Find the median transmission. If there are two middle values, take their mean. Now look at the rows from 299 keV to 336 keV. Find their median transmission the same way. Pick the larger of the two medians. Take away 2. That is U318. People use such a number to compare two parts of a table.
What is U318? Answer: 4.46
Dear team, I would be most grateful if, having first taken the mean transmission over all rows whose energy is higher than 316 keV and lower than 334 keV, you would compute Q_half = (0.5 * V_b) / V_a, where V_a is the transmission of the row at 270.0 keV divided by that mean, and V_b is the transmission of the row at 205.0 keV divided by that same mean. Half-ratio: 0.51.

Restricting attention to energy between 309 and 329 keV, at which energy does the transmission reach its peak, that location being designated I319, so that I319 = 325.0 keV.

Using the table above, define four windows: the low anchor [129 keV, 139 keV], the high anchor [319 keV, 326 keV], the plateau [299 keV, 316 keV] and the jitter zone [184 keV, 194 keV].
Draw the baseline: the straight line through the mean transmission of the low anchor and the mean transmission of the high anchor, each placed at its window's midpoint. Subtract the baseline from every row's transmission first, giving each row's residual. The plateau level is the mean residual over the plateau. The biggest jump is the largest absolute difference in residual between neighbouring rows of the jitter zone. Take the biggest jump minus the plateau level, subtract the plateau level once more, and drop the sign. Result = 1.16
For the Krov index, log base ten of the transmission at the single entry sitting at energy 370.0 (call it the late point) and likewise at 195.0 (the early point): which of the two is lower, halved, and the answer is 0.392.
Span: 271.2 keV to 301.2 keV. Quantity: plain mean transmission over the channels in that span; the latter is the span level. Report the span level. 5.93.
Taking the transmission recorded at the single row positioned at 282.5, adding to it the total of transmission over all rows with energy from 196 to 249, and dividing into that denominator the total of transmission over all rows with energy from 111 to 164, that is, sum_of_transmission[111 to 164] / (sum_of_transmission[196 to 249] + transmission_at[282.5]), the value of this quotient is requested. 0.78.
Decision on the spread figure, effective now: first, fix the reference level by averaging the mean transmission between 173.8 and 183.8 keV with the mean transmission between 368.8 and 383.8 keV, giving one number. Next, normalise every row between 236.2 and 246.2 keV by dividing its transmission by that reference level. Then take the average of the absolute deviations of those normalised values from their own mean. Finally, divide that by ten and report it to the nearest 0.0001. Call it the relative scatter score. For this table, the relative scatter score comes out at 0.0010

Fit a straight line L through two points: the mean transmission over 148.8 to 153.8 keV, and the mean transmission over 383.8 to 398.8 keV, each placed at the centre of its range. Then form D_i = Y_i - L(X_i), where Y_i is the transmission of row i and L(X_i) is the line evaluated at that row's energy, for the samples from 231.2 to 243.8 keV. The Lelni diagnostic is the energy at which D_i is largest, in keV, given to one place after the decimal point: 242.5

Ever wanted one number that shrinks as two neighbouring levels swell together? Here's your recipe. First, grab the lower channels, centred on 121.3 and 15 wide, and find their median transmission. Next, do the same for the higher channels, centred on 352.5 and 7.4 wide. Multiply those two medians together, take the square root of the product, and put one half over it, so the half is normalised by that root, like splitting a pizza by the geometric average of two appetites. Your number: 0.0901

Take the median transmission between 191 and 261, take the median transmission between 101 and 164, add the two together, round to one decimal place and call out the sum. 10.7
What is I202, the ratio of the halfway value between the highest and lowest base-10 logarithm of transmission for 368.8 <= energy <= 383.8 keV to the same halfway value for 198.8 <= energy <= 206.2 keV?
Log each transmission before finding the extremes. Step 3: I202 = 1.00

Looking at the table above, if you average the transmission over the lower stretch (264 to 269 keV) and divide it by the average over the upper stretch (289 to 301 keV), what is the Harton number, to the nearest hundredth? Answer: 0.97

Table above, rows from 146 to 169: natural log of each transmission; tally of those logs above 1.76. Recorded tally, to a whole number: 0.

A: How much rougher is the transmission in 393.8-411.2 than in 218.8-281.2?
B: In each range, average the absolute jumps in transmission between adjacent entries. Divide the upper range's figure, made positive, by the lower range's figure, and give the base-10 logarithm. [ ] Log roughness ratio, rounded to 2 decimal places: 0.12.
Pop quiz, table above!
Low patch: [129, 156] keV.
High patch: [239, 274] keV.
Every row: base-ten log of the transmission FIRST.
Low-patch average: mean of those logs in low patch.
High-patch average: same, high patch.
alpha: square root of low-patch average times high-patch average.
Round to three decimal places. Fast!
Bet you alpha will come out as 0.734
